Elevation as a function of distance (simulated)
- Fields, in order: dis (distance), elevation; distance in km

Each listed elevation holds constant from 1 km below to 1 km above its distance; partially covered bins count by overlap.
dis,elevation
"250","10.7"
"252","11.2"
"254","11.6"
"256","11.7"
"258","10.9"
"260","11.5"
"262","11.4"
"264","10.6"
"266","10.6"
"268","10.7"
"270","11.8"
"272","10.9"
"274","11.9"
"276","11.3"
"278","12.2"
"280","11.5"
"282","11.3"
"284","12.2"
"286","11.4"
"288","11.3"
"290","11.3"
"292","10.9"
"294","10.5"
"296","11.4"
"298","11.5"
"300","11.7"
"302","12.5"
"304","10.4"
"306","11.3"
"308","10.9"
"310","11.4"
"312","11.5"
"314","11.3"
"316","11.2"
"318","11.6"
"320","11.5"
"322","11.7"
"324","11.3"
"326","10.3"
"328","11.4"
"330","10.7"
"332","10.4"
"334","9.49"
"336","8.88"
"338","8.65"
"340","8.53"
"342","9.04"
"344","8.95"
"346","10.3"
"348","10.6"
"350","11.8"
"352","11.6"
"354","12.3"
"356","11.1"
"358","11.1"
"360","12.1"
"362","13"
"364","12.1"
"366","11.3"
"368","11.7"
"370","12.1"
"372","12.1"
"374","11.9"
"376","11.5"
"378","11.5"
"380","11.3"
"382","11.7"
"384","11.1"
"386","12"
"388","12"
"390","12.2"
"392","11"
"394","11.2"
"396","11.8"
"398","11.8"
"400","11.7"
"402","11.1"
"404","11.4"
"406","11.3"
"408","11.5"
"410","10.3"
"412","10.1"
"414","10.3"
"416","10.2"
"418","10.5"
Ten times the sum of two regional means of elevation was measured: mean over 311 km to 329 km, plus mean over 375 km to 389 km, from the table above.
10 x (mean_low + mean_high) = 229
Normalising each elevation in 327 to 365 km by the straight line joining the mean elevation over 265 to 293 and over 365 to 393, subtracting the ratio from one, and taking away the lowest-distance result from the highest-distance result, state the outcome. -0.051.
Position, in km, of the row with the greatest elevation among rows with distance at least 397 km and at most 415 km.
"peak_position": 398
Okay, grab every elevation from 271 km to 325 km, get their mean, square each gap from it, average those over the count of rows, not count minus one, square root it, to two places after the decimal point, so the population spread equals 0.46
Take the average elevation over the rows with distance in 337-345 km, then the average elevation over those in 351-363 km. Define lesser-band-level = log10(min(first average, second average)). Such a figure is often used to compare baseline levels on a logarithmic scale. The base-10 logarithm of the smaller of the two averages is 0.94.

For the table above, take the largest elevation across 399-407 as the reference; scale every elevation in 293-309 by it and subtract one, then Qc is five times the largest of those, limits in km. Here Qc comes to 0.34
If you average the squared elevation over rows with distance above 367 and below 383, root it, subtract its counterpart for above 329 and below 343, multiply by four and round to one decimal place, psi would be 9.2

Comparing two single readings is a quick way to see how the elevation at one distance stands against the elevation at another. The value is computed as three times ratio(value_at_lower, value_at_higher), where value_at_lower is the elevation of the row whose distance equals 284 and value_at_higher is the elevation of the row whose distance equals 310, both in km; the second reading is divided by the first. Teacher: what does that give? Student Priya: 2.8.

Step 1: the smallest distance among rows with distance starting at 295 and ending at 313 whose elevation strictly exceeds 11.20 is 296 km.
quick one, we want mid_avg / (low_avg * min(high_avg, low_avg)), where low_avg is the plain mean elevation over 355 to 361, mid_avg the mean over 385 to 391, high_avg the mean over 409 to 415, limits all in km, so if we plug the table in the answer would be 0.103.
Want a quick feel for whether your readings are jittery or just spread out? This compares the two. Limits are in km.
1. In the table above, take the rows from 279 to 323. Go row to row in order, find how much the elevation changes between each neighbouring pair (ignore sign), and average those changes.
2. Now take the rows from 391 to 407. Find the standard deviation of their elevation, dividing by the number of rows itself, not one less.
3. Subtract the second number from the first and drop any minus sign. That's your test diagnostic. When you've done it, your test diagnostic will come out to 0.17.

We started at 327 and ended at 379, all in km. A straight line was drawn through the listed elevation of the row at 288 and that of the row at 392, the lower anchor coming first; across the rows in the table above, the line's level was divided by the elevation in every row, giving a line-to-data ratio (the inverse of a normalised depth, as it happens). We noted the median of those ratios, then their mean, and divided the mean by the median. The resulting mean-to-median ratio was 1.05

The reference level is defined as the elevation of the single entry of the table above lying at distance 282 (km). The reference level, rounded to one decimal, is 11.3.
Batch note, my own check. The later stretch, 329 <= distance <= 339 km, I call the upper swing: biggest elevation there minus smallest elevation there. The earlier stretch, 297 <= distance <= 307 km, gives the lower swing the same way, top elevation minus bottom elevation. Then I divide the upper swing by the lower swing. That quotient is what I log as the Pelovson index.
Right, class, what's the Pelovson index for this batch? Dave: 0.98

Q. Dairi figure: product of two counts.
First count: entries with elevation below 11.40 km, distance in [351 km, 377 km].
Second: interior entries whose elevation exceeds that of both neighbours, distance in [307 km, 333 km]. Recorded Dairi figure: 12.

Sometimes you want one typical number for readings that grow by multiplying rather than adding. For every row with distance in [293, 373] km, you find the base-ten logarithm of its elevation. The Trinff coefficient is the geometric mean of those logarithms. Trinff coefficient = 1.04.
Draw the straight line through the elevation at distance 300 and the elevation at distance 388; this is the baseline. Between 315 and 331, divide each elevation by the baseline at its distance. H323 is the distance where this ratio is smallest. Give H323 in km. 326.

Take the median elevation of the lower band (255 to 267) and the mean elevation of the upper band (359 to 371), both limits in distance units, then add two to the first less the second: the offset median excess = 1.1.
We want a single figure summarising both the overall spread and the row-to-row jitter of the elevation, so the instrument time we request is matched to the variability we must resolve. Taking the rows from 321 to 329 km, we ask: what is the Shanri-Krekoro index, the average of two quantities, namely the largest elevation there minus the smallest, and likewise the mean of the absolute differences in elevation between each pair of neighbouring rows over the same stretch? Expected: 1.1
